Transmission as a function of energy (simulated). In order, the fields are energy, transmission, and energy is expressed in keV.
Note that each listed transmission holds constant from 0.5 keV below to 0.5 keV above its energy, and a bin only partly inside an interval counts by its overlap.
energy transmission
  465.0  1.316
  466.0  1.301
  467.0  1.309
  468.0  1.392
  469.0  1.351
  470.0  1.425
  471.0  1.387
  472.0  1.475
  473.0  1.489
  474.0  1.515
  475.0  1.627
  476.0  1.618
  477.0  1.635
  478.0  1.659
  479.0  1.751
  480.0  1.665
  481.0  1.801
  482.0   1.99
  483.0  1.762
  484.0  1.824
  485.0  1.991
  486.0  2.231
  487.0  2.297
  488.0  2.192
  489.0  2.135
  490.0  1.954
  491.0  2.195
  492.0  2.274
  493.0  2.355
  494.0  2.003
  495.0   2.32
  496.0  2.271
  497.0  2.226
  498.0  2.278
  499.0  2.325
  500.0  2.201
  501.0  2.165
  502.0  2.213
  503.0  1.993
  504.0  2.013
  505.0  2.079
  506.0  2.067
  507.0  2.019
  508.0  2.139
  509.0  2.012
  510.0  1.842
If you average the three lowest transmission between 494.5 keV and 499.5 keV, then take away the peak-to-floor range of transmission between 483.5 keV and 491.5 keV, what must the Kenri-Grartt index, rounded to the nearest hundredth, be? 1.79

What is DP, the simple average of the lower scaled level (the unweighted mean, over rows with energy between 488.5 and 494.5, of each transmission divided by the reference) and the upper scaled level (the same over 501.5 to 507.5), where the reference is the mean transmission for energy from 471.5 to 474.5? 1.41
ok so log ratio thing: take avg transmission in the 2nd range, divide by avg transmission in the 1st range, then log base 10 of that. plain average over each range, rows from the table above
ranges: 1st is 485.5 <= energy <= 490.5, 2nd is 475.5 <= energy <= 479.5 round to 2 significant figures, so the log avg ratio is -0.11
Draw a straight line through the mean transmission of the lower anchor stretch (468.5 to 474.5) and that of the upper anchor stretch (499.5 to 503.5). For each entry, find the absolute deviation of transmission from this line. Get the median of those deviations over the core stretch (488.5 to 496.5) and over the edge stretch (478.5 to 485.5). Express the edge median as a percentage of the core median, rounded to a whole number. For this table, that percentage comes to 46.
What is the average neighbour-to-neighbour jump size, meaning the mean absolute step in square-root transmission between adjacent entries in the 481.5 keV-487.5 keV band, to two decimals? 0.05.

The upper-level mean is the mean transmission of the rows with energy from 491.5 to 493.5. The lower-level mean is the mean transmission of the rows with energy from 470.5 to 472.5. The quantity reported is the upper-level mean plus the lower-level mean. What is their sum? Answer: 3.75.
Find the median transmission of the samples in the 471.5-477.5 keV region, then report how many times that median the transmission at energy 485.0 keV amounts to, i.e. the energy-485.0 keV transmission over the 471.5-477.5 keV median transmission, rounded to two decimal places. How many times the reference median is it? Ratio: 1.27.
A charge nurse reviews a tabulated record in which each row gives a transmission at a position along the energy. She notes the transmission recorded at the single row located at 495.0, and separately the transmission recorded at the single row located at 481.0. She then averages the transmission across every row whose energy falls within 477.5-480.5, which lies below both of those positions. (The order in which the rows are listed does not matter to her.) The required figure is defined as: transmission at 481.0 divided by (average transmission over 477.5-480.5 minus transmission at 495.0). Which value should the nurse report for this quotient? -2.9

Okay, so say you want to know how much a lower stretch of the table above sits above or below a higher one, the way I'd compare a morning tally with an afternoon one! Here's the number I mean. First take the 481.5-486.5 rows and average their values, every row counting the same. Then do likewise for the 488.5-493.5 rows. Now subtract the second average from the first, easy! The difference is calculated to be -0.2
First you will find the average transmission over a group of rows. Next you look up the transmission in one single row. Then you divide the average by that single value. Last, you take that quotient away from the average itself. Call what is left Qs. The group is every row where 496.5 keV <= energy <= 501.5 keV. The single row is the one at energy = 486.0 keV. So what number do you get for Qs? 1.2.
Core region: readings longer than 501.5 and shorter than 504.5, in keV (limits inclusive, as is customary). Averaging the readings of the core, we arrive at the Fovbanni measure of 2.1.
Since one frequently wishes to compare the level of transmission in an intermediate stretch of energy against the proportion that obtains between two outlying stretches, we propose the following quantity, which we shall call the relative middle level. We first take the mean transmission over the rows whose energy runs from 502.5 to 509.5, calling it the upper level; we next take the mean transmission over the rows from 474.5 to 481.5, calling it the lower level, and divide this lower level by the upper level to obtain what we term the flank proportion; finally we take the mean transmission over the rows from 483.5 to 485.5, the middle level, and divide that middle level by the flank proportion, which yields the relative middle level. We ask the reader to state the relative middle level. 2.3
